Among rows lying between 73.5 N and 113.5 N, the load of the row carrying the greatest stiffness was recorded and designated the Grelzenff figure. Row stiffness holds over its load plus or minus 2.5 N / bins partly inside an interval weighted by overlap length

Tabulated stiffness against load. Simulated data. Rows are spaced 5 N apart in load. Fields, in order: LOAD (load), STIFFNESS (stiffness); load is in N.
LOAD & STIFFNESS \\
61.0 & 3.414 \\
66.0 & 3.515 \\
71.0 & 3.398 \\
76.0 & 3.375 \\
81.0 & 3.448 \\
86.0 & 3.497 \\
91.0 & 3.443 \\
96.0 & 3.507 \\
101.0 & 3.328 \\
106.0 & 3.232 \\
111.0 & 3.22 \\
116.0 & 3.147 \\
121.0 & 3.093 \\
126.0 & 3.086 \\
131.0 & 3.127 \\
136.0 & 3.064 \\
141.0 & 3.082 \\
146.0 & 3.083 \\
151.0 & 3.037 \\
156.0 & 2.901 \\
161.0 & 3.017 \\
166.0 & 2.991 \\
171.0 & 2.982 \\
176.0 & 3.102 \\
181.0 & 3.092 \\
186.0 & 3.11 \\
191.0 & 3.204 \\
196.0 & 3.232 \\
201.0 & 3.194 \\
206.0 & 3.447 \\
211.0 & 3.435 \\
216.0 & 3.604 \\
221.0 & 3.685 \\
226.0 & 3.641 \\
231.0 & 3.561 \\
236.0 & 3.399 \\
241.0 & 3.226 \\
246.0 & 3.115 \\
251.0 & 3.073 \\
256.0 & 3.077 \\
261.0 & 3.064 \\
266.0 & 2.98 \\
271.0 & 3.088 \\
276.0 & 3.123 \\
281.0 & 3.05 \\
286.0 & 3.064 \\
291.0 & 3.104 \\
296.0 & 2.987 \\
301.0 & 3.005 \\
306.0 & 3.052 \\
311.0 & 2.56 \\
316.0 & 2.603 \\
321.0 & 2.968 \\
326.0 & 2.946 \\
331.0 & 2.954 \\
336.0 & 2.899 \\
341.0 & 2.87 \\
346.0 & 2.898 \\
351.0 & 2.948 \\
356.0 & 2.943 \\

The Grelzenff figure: 96.0 N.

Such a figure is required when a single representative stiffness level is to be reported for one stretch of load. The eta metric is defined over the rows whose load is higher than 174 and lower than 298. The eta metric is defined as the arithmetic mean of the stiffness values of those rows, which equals 3.23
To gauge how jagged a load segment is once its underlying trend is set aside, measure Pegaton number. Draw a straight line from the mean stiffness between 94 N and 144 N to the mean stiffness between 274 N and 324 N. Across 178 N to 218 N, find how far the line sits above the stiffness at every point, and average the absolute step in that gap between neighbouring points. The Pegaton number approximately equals 0.090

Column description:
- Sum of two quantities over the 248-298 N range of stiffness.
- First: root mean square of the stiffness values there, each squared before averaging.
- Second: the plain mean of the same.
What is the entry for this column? 6.1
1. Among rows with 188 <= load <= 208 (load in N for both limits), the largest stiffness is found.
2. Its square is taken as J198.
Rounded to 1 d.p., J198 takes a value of 11.9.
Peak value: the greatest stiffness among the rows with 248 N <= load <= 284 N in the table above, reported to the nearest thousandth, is 3.123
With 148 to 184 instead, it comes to 3.102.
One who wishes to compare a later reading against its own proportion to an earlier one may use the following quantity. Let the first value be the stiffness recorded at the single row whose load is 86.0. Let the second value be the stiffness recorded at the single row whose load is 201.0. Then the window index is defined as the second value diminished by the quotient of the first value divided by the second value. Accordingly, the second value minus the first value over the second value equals 2.10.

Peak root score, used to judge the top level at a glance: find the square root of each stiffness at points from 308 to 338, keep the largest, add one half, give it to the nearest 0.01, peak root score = 2.22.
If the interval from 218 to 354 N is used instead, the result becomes 2.42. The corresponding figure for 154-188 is 2.26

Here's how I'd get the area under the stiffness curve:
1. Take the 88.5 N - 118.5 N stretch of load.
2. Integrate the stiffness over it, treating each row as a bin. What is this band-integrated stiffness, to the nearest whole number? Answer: 99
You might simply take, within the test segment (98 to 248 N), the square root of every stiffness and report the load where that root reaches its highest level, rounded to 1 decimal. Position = 221.0 N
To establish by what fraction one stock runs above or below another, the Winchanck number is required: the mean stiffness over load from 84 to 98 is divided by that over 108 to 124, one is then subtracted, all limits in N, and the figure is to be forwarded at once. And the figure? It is 0.104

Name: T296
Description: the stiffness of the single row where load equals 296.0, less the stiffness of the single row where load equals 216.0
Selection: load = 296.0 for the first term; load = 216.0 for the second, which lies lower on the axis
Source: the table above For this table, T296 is -0.6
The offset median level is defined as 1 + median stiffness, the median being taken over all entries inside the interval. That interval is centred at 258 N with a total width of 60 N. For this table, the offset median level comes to 4.08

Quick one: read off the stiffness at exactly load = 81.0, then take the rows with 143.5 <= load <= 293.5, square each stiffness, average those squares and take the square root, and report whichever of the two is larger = 3.45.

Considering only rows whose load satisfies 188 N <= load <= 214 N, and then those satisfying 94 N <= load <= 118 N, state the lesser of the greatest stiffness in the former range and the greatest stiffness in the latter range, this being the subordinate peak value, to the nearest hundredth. 3.45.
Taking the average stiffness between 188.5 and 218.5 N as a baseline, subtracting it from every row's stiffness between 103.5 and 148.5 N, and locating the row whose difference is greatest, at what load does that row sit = 106.0 N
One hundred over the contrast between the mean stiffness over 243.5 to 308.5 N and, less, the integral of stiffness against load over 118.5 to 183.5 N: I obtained -0.512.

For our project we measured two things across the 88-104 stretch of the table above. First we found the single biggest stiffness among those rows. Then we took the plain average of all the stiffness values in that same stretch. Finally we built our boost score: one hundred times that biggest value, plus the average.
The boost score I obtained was 354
